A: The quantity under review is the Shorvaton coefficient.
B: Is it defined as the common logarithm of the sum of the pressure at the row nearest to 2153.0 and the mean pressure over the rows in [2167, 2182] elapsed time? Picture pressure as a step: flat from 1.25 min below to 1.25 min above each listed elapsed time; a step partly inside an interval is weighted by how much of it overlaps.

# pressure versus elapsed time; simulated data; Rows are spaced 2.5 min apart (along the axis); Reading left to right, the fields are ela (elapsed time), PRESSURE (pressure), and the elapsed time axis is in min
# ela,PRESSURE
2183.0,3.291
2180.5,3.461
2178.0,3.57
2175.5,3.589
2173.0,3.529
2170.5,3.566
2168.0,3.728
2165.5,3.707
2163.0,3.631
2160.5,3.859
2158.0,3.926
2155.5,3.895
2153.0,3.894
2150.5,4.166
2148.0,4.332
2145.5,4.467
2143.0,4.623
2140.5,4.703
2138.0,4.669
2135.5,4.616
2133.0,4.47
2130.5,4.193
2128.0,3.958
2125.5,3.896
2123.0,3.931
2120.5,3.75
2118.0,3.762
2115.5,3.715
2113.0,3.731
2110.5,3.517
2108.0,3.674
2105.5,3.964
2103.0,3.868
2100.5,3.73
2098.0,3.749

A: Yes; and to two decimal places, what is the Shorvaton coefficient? 0.87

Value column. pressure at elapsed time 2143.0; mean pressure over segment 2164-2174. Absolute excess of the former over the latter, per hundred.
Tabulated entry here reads 0.010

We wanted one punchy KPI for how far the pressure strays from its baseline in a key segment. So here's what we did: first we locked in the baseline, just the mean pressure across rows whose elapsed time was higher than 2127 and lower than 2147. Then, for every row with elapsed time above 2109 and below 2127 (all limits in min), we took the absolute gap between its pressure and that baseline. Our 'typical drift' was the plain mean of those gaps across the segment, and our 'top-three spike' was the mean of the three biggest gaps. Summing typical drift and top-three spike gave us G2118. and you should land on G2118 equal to 1.5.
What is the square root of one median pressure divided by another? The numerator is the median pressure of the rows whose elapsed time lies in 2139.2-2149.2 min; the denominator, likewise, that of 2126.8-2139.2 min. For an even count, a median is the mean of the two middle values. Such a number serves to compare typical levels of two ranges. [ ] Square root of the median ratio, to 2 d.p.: 1.01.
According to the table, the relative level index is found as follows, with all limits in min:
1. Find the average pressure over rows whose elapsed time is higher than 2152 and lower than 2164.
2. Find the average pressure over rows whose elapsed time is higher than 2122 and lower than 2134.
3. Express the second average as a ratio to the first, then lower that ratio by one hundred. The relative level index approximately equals -98.9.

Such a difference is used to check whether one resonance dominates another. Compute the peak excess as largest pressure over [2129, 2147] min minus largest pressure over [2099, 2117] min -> 0.74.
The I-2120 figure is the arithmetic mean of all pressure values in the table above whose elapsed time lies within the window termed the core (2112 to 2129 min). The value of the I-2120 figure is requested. 3.8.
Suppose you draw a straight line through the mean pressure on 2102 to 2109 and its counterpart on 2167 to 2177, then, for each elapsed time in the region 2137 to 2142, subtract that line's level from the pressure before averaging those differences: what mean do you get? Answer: 1.0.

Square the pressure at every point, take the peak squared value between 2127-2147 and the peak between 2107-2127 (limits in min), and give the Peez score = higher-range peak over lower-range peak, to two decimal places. 1.43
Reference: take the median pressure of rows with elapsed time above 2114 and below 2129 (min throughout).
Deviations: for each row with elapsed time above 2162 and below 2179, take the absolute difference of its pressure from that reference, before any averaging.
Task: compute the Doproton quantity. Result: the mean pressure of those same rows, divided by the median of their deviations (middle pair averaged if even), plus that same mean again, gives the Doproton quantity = 19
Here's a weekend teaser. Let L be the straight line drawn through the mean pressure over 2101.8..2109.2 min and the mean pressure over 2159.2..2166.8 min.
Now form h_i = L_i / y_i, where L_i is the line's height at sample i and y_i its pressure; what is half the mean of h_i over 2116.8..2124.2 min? 0.50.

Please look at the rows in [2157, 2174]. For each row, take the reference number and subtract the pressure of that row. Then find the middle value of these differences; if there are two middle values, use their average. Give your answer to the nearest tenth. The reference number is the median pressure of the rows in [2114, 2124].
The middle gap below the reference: 0.0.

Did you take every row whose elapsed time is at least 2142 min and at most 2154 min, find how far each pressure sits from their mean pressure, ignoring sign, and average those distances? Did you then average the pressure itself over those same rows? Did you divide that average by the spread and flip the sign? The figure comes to -20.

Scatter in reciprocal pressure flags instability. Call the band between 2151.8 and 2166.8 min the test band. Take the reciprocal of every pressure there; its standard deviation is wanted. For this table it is 0.008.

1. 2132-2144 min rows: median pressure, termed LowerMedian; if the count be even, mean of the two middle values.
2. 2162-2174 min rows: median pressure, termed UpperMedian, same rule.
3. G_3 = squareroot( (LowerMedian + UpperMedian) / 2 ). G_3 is 2.03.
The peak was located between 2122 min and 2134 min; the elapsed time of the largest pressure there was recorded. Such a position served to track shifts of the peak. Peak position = 2133.0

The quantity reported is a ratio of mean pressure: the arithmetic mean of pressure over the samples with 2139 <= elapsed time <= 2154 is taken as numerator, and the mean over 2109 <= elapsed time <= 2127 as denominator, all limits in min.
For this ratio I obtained 1.16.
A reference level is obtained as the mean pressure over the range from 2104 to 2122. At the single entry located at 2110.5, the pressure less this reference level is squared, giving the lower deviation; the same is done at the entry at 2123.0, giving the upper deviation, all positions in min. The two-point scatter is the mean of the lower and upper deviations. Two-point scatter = 0.043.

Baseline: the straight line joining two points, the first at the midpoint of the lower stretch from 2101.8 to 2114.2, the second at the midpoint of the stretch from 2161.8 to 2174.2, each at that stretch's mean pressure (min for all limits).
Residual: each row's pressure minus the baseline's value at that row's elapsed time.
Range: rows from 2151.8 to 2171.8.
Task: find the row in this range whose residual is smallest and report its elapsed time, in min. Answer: 2170.5 min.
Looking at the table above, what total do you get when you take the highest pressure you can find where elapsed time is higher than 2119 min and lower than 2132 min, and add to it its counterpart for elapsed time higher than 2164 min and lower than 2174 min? 7.9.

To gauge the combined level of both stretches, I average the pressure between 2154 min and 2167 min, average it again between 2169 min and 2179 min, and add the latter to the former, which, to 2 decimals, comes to 7.37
